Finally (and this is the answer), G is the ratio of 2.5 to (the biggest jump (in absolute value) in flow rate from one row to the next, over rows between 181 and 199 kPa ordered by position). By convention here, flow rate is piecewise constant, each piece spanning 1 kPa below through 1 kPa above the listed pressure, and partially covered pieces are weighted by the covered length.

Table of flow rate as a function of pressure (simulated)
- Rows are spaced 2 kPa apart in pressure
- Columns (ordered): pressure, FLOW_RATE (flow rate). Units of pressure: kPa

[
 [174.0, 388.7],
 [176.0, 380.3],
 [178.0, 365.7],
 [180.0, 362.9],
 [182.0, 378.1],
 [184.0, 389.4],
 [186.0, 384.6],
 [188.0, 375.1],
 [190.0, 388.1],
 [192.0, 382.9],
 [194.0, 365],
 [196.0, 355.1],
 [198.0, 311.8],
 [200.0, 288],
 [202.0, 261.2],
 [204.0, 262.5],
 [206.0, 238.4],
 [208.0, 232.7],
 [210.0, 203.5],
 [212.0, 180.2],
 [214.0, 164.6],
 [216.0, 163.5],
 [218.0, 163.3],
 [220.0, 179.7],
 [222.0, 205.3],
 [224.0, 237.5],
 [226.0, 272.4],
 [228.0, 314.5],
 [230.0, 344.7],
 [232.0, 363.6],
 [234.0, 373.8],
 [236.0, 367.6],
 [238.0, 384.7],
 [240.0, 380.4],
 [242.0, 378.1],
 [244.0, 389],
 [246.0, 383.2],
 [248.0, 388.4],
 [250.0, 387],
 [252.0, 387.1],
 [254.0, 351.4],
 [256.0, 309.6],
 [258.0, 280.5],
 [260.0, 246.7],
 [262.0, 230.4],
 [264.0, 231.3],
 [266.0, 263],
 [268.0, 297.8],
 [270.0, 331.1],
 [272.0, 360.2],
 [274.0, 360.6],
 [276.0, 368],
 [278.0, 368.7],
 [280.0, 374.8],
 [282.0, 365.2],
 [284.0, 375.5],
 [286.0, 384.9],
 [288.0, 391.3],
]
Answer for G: 0.058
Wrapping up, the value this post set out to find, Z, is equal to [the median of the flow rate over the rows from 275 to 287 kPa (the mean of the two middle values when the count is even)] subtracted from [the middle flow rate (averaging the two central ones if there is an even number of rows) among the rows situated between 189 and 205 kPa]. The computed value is -38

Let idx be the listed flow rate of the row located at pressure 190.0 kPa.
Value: 388.1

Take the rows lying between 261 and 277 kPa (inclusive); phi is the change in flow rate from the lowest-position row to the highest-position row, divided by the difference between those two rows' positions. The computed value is 10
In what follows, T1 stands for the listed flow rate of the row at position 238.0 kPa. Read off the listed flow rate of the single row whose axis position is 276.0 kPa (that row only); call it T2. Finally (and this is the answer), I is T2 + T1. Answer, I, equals 753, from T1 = 384.7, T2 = 368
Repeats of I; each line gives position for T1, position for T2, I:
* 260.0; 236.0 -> 614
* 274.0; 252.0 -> 748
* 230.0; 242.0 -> 723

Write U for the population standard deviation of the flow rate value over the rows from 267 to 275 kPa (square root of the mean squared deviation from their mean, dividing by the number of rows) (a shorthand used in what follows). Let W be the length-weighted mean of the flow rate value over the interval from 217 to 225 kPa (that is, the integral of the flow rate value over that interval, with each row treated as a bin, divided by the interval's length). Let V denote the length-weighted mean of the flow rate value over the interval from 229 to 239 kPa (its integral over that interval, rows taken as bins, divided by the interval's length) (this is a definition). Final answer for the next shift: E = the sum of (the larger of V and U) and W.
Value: 563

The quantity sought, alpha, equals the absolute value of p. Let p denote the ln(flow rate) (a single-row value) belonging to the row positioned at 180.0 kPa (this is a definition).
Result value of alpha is 5.89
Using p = 5.89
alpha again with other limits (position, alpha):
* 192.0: 5.95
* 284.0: 5.93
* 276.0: 5.91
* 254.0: 5.86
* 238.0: 5.95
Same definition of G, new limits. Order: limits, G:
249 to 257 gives 0.060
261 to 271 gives 0.072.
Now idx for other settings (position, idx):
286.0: 384.9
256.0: 309.6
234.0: 373.8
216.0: 163.5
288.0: 391.3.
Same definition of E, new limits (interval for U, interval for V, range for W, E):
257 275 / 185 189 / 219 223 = 572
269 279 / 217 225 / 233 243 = 573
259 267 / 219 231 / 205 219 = 451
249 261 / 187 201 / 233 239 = 728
